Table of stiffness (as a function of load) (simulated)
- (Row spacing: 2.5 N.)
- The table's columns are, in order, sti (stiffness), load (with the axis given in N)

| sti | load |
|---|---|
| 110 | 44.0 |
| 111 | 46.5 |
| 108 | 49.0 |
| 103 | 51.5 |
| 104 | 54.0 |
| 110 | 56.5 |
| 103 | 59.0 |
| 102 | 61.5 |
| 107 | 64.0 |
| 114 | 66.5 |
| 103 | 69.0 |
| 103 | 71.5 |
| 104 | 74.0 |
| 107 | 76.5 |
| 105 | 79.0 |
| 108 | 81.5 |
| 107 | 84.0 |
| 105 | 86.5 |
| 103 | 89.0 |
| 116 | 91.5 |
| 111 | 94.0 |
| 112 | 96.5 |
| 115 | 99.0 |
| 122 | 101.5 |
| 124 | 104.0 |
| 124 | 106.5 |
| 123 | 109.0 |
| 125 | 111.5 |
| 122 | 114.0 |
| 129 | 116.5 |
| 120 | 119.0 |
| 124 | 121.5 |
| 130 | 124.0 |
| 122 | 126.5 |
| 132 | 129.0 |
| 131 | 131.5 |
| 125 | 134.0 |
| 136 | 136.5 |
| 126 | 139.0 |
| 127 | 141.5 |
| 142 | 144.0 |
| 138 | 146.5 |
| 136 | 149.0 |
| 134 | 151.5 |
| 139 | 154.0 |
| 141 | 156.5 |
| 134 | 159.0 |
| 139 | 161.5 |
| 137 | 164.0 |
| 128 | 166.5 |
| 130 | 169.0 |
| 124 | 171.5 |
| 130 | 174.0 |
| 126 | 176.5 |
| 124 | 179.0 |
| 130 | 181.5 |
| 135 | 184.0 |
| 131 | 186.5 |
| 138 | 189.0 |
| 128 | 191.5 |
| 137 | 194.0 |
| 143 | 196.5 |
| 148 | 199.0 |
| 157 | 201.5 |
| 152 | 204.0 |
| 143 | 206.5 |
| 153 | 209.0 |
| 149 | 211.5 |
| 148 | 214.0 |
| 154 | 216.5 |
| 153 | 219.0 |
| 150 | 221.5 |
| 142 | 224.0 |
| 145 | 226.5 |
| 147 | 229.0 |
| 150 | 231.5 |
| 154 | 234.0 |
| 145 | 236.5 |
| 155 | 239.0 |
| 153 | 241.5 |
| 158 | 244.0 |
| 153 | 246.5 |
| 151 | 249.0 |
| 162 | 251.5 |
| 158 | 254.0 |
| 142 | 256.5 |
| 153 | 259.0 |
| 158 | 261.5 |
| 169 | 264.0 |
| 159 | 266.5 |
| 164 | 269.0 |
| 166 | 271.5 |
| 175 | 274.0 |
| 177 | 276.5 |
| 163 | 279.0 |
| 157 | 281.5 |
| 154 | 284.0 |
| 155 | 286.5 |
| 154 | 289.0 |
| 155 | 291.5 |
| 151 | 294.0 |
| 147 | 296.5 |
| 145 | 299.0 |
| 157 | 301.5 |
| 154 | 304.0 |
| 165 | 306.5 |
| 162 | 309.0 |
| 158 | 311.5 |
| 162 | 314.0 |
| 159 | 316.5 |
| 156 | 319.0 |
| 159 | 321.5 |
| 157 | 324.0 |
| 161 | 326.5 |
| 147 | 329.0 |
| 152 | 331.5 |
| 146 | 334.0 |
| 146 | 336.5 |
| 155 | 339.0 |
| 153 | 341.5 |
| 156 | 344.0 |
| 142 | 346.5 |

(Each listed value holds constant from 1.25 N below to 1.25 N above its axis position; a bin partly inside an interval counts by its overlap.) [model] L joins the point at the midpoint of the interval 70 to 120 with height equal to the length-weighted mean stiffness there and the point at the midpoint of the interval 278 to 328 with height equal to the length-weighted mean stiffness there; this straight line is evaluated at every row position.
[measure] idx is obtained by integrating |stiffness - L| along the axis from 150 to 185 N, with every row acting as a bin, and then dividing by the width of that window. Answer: 6.2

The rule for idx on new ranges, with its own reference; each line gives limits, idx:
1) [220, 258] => 8.2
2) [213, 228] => 9.0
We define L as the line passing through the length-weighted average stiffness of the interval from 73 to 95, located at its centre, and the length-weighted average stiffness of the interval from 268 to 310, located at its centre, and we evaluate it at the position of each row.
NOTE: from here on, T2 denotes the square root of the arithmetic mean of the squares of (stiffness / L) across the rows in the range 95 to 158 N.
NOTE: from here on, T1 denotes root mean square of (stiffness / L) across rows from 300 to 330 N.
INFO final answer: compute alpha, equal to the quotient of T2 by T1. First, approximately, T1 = 0.96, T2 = 1.08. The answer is 1.13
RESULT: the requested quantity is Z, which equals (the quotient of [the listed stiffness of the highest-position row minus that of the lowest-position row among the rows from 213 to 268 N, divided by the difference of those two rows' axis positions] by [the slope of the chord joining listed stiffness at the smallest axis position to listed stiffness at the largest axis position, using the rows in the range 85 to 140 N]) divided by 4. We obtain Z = 0.1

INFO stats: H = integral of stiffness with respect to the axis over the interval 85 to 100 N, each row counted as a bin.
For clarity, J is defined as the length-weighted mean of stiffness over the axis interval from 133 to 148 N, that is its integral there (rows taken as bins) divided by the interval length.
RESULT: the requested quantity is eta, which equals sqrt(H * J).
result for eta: 468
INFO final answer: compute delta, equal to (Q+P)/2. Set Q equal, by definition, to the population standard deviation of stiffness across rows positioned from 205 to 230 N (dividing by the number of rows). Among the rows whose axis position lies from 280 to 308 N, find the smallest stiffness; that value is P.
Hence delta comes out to 75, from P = 145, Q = 4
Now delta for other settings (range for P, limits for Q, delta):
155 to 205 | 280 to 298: 64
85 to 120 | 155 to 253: 57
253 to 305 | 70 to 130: 76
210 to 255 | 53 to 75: 73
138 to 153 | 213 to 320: 67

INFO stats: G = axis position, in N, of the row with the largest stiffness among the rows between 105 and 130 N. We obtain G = 129.0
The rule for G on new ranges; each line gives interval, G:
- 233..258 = 251.5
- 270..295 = 276.5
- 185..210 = 201.5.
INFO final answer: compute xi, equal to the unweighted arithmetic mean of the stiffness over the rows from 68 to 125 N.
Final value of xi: 115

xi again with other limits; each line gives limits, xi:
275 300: 156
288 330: 156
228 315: 157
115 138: 128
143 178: 134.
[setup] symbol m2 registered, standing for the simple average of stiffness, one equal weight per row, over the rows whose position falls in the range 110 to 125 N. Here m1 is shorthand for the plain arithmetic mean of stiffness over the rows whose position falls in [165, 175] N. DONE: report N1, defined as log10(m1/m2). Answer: 0.010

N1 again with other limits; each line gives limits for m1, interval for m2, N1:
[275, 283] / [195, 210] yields 0.045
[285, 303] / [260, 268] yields -0.028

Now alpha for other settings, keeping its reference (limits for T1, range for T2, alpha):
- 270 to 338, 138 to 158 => 1.13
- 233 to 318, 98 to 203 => 1.04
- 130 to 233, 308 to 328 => 0.91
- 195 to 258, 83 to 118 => 1.00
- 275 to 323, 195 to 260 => 1.08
